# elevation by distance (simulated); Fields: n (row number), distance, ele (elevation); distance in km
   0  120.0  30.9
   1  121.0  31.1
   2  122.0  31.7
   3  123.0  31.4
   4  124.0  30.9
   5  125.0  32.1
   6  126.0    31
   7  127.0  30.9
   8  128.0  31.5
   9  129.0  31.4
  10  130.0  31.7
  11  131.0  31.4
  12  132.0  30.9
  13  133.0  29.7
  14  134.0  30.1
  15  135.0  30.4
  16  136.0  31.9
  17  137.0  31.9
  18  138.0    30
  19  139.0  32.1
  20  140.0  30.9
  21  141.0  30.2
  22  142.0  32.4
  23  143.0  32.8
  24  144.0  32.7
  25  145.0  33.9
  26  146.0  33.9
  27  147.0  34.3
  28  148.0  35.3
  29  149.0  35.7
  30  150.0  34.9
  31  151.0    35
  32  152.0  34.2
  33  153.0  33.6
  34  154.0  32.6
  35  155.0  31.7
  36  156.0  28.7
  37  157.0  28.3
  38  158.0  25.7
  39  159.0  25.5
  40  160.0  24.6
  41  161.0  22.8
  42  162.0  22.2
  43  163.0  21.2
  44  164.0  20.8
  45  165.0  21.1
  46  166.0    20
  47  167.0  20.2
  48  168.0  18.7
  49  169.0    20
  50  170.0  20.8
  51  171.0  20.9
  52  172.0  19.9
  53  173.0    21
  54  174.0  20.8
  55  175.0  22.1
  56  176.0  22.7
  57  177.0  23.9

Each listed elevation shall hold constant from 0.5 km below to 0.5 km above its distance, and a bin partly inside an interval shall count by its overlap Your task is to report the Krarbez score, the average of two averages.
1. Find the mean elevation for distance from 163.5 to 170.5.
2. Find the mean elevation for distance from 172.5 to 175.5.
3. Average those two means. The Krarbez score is 20.8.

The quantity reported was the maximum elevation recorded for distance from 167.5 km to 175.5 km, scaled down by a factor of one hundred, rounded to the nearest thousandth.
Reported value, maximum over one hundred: 0.221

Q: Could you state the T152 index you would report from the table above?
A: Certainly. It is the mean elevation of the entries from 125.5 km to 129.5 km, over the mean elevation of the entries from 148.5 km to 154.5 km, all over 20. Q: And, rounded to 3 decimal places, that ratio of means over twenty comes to 0.045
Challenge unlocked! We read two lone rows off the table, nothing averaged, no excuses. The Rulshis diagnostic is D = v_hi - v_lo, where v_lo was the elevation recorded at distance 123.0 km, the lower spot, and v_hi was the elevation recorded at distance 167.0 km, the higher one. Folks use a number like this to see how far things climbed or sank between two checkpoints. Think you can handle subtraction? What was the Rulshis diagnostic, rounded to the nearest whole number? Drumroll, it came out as -11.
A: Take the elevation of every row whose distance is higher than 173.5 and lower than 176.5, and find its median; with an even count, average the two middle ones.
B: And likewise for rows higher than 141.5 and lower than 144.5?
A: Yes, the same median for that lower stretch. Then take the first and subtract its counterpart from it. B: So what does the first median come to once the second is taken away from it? -10.6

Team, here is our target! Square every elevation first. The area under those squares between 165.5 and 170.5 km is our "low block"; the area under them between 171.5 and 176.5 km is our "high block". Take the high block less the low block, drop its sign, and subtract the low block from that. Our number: -1707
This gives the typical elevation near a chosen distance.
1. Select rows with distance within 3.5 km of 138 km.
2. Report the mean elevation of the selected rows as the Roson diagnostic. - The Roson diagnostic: 31.1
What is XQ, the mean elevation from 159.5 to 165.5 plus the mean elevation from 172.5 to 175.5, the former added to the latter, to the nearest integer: 43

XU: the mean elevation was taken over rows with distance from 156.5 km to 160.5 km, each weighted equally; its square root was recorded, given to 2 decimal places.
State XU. 5.10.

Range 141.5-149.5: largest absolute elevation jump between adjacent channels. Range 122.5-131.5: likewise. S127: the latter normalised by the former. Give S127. 1.0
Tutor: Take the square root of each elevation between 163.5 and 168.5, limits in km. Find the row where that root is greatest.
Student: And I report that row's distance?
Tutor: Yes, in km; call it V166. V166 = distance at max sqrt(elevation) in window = 165.0 km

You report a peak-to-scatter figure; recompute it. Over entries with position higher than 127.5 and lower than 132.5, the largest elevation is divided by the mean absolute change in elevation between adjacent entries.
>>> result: 106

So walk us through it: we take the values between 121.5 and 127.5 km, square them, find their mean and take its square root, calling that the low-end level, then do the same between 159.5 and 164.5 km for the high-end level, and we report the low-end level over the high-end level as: 1.40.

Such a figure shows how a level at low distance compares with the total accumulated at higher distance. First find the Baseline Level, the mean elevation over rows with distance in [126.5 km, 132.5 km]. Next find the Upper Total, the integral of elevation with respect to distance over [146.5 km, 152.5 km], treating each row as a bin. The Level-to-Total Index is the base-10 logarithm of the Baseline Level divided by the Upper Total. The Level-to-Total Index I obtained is -0.825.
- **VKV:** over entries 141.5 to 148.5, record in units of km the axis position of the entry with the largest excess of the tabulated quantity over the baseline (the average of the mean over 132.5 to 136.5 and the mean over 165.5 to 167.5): 148.0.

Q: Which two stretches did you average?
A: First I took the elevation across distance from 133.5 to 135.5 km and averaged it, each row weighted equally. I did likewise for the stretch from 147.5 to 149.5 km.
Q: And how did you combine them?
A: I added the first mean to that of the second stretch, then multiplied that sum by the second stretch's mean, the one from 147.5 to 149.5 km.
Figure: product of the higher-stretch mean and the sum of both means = 2334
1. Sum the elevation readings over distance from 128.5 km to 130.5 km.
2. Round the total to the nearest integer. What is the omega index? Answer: 63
